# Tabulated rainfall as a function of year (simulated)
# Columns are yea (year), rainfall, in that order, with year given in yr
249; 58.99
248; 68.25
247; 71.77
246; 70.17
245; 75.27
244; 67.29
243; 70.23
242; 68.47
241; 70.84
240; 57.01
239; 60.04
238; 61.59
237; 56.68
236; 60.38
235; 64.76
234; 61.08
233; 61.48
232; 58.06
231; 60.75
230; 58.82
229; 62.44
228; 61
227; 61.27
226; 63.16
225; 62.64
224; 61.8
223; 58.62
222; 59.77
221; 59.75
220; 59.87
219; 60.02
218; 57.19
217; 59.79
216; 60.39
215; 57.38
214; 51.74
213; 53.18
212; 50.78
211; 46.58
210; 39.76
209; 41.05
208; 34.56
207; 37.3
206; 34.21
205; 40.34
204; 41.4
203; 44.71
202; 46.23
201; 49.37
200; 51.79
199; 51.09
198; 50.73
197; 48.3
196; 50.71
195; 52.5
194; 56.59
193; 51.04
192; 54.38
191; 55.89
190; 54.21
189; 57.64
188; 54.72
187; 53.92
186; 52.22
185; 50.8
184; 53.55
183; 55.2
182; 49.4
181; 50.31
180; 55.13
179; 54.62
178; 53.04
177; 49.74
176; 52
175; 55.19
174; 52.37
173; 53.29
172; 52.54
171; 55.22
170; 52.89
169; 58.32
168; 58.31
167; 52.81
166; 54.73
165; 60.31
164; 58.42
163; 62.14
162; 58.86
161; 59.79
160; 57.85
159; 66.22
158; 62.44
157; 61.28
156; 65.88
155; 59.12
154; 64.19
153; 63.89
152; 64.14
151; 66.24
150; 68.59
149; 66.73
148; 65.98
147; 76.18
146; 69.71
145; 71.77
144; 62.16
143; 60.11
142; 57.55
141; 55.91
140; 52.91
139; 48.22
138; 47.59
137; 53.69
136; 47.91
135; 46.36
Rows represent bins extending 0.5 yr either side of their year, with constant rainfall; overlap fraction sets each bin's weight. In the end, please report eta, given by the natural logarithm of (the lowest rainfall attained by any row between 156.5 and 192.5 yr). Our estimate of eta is 3.90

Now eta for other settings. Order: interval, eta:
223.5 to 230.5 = 4.07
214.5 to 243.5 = 4.04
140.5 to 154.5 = 4.02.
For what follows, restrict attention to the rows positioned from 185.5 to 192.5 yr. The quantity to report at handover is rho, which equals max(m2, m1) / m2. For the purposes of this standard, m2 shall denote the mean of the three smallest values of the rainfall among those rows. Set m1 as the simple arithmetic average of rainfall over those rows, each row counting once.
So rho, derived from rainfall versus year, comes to 1.02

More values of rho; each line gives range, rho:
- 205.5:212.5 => 1.15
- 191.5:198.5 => 1.04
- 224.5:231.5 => 1.02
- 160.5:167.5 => 1.05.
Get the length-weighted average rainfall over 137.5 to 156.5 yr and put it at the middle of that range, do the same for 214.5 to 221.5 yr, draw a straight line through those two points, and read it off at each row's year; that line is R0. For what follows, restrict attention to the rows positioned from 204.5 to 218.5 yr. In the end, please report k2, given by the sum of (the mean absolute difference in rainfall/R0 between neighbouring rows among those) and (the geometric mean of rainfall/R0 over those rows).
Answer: 0.84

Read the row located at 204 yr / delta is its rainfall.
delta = 41.4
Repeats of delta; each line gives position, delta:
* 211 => 46.58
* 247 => 71.77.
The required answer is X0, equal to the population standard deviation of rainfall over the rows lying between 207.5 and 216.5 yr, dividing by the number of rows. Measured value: 8.1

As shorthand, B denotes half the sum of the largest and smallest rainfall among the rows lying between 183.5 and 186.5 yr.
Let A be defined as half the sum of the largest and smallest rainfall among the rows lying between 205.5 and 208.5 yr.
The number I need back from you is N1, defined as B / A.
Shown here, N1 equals 1.46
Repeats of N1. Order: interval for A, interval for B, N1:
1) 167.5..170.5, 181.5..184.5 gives 0.94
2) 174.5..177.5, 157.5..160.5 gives 1.18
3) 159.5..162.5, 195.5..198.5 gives 0.84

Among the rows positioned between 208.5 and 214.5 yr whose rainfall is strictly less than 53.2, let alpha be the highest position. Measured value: 214 yr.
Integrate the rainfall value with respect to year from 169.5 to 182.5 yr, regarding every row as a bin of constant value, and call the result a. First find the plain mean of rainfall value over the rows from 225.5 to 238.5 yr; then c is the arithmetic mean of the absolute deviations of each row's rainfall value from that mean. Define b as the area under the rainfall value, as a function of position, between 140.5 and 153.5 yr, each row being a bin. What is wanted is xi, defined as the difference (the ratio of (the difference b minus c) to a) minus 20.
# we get -18.76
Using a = 686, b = 849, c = 1.5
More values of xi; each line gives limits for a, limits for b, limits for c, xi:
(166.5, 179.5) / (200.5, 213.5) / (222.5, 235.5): -19.20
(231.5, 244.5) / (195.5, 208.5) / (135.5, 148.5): -19.30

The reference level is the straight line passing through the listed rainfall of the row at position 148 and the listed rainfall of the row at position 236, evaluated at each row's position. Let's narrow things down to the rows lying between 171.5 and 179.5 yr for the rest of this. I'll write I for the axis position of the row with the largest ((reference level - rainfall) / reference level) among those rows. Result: 177 yr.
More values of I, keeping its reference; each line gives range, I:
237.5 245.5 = 240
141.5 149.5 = 142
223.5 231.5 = 230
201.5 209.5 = 206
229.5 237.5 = 237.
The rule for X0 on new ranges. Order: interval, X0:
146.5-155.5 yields 4.3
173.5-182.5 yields 2.1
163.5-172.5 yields 2.8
